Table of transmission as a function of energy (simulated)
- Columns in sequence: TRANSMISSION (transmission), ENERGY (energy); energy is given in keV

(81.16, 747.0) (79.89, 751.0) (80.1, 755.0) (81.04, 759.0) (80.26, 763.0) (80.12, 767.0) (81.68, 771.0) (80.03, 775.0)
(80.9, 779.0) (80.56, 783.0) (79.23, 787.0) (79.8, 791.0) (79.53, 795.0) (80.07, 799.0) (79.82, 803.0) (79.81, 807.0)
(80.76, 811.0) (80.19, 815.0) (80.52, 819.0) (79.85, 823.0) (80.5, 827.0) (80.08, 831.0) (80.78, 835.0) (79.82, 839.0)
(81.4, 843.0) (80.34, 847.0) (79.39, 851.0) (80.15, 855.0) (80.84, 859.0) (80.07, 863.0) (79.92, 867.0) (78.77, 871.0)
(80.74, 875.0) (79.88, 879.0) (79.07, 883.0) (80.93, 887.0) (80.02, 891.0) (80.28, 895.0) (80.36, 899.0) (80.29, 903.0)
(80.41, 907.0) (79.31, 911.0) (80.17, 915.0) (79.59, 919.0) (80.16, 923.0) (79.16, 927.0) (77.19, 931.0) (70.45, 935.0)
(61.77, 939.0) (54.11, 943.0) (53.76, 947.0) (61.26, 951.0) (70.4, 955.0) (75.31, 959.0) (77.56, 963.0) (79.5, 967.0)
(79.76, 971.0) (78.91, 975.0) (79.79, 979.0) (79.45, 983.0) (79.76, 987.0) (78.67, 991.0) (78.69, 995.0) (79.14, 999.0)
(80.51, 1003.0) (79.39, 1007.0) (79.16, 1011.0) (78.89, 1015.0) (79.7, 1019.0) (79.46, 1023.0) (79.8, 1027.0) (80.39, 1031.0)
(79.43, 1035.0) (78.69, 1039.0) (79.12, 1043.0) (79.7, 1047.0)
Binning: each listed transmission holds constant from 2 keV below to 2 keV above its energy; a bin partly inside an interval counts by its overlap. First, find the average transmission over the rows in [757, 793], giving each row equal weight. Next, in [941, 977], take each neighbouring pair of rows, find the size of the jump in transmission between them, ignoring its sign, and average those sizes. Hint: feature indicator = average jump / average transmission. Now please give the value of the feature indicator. 0.042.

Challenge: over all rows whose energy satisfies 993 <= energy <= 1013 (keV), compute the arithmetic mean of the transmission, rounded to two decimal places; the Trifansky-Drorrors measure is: 79.38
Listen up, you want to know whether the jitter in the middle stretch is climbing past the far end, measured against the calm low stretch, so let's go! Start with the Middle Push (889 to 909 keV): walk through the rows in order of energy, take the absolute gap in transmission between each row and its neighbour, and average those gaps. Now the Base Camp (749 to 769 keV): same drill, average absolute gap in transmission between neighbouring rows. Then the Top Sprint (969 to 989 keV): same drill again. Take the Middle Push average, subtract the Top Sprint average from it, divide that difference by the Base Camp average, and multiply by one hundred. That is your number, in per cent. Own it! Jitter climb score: -89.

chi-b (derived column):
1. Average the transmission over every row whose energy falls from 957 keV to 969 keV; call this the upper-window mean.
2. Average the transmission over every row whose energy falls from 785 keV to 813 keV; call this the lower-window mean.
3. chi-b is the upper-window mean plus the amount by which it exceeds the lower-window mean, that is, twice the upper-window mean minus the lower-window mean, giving 75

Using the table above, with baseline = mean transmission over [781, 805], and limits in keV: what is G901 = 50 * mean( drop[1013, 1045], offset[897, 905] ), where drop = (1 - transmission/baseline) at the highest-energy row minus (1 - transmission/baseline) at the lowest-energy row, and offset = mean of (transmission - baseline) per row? 12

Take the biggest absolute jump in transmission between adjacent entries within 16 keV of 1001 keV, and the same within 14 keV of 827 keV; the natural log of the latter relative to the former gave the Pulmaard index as -0.36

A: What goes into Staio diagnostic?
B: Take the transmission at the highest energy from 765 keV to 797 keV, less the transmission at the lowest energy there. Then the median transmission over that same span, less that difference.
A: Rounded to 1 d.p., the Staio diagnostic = 80.7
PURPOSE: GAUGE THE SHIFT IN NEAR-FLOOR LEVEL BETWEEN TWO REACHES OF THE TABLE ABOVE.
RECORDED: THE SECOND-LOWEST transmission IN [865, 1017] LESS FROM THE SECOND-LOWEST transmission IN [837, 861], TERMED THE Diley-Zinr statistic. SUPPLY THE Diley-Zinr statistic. 26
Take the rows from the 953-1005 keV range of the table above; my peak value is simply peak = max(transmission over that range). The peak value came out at 80.51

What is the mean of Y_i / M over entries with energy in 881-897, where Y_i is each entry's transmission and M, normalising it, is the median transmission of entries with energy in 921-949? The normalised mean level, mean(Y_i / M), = 1.14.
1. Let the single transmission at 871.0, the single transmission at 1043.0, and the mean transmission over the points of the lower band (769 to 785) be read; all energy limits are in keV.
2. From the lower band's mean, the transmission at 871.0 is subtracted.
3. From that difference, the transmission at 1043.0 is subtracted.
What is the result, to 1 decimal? -77.1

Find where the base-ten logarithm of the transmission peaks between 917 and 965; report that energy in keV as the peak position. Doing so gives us 923.0 keV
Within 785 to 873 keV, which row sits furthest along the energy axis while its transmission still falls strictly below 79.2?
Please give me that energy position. 871.0 keV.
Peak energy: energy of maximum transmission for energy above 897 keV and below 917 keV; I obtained 907.0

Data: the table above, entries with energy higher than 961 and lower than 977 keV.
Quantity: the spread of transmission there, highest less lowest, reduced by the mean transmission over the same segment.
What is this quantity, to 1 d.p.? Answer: -76.7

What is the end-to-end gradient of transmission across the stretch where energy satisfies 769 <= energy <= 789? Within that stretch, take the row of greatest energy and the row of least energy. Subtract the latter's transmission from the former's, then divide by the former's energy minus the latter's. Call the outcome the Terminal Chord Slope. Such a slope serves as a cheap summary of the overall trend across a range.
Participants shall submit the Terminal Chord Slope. -0.15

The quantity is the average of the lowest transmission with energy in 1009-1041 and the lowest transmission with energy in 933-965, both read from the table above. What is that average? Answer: 66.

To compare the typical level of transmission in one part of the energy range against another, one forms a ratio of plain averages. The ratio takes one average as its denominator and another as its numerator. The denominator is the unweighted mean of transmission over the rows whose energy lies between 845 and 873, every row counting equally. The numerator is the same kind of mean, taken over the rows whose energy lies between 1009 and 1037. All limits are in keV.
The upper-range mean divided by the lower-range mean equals 1.00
